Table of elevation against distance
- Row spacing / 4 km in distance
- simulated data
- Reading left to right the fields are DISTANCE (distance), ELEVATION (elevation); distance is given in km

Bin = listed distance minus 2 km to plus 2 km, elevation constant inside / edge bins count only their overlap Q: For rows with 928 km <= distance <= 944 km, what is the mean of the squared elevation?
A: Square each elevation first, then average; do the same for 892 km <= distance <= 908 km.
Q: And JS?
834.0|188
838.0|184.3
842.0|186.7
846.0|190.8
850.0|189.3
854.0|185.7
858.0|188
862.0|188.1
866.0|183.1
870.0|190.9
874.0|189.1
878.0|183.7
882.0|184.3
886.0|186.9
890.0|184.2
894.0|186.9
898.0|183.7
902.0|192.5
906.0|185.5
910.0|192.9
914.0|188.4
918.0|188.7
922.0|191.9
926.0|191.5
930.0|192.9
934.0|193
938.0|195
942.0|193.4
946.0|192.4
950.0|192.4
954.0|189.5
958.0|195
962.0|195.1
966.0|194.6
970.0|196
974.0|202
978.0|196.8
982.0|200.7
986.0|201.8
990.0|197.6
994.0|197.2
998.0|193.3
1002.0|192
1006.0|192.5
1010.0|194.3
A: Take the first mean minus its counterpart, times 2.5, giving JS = 6090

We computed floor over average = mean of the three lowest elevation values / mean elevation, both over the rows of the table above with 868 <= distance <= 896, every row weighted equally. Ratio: 0.987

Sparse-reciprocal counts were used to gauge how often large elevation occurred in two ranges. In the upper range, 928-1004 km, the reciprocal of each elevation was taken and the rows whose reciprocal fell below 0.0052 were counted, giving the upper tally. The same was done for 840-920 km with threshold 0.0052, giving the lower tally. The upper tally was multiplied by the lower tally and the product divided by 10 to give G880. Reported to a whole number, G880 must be 3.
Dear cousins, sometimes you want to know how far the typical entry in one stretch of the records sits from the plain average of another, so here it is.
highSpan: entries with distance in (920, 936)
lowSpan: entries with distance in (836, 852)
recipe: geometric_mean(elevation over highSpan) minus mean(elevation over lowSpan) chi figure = 4.5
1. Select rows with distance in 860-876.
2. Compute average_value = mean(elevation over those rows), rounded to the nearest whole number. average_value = 188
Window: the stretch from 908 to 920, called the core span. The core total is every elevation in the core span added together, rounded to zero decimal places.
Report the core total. 570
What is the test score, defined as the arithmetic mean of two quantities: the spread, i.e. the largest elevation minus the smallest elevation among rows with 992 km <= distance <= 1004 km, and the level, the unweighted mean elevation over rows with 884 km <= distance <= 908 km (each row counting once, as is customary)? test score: 95.9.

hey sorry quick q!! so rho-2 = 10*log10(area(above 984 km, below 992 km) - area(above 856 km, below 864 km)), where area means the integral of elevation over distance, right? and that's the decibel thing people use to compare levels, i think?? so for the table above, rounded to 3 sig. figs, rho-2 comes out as 19.7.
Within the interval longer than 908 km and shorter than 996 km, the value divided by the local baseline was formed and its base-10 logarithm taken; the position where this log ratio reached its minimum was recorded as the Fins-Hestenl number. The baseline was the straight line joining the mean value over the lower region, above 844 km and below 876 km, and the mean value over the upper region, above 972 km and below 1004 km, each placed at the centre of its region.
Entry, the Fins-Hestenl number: 954.0 km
